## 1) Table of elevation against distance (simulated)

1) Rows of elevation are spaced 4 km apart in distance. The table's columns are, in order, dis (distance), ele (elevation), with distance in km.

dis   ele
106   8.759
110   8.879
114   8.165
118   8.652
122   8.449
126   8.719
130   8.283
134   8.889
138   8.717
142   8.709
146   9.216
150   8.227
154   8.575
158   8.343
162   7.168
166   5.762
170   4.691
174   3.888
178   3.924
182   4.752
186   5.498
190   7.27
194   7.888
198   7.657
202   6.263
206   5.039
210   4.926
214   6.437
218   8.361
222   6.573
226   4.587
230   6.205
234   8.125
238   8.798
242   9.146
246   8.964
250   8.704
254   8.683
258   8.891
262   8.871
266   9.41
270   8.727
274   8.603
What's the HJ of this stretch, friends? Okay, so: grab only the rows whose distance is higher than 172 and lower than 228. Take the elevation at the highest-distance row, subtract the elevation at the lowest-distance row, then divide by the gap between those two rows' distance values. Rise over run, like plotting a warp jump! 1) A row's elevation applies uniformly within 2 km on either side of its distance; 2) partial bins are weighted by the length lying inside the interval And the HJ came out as 0.01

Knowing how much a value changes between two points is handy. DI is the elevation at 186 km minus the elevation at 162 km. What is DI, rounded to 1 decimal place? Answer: -1.7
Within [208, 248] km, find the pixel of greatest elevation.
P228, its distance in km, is 242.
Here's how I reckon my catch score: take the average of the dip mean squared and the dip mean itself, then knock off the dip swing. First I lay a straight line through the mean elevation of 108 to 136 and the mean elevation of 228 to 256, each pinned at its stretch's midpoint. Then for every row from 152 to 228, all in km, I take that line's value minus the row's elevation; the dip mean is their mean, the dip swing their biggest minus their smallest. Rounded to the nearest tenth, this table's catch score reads -0.9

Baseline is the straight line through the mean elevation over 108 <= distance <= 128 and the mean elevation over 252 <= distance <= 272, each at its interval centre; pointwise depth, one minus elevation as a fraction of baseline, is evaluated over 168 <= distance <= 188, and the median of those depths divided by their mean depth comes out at 0.96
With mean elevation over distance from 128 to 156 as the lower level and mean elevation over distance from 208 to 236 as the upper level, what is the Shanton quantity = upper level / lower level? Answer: 0.75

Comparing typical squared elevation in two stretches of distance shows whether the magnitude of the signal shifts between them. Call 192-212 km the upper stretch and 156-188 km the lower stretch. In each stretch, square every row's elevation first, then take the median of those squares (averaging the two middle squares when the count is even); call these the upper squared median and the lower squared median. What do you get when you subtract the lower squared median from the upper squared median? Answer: 13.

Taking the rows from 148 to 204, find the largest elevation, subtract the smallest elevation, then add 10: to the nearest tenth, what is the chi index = 14.7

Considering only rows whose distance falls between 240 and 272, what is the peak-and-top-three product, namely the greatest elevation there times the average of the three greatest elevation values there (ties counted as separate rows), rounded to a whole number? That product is 86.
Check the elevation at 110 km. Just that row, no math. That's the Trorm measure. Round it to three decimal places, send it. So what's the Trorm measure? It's 8.879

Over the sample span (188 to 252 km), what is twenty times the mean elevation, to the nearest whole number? 144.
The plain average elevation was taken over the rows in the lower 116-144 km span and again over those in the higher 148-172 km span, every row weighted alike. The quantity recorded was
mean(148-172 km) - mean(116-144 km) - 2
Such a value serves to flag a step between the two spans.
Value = -3.5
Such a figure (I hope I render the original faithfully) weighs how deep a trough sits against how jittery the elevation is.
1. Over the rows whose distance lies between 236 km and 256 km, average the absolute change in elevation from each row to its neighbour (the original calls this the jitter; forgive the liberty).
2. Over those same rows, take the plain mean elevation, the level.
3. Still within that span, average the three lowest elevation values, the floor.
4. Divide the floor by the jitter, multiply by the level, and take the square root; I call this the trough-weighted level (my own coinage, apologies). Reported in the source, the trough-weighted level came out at 20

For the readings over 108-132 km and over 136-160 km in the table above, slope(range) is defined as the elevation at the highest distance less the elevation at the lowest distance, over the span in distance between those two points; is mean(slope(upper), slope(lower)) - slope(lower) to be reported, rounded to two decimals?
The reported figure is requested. 0.01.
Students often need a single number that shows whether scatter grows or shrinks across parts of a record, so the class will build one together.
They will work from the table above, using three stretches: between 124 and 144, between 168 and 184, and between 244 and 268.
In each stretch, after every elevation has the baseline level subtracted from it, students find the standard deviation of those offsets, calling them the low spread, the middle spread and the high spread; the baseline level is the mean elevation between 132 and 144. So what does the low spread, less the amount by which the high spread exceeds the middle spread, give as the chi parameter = 0.4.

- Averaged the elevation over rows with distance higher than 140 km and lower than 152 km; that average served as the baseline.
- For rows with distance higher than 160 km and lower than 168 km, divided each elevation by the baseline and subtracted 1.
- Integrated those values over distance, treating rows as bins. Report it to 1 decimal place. -2.1 km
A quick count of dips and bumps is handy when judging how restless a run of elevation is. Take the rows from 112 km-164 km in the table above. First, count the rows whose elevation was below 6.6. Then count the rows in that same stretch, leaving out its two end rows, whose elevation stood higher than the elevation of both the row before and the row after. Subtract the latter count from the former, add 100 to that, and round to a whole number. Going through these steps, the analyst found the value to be 95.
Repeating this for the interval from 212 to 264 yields 101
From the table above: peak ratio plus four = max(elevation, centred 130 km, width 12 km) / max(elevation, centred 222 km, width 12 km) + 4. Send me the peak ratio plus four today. 5.06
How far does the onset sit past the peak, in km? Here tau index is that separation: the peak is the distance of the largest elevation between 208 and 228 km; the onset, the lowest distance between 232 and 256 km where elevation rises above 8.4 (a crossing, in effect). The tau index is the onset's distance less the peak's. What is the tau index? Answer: 20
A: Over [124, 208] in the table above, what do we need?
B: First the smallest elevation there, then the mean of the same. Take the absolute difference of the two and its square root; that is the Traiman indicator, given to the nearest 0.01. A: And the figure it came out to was 1.77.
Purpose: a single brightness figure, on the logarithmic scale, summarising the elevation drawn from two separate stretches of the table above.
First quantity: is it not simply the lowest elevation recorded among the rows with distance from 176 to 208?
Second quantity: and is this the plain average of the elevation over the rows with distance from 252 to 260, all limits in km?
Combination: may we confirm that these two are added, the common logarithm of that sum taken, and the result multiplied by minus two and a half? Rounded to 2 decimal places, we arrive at -2.76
